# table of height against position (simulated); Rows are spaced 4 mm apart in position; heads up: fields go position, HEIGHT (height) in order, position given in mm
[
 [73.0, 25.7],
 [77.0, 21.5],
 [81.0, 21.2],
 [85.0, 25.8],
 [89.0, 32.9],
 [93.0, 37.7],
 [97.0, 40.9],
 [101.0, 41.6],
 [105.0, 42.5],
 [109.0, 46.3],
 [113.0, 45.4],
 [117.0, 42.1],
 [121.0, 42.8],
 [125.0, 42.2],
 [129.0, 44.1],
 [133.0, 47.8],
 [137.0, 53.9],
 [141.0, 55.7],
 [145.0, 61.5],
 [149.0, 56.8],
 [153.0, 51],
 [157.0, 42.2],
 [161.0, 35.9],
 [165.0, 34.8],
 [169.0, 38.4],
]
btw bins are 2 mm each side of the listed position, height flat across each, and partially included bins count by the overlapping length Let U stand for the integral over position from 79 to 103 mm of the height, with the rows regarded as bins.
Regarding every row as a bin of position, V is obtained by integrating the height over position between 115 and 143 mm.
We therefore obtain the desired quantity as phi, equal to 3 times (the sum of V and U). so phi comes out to 6344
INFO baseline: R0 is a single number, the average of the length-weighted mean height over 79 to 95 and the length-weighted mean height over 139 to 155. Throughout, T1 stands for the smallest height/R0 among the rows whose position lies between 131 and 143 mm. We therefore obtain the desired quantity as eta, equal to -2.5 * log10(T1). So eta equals -0.12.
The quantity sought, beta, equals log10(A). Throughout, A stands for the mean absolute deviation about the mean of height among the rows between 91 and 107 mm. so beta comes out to 0.2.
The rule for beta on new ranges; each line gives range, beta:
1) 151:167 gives 0.8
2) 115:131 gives -0.2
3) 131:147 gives 0.6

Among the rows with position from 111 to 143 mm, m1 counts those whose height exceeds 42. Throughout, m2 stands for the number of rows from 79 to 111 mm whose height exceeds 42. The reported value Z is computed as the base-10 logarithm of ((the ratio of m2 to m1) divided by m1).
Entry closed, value -1.5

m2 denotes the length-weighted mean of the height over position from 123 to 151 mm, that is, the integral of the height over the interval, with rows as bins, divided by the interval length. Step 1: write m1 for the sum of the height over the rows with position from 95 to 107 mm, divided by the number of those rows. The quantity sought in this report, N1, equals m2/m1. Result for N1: 1.24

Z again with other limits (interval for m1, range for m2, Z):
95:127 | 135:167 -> -0.8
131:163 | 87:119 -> -1.1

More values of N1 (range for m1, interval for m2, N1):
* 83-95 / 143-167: 1.46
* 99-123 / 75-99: 0.69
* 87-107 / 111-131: 1.11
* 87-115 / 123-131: 1.05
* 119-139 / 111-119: 0.95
